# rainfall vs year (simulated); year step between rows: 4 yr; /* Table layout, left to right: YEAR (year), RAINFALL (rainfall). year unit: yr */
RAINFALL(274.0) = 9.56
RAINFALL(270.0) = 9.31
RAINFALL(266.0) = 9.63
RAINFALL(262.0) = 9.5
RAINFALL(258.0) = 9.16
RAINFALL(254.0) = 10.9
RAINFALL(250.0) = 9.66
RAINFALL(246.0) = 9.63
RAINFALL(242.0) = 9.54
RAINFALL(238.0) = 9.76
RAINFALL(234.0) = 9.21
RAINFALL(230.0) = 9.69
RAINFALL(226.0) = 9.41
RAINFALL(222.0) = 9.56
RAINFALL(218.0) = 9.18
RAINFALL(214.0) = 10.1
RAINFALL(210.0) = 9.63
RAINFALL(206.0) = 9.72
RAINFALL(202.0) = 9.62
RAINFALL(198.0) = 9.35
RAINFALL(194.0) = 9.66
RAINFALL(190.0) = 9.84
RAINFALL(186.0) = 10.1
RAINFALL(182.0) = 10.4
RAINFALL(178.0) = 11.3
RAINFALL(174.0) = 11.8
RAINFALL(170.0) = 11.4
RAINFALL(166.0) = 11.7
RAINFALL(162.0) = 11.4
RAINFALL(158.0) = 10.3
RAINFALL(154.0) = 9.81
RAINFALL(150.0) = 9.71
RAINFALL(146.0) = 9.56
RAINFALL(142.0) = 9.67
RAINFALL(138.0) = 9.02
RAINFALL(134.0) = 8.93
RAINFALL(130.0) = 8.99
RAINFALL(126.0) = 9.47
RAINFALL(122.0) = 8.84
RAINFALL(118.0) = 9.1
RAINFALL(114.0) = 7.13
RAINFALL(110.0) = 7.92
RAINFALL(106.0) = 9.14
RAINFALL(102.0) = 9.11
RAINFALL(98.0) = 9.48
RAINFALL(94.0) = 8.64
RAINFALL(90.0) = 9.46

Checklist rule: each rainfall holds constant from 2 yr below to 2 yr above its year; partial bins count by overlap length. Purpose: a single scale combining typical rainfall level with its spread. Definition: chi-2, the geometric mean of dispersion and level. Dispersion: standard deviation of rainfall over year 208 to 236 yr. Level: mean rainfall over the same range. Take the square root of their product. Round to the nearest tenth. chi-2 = 1.7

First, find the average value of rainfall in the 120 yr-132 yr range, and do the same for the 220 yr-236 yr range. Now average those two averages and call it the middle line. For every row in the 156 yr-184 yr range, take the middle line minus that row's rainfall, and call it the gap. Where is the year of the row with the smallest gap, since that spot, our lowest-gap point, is 174.0 yr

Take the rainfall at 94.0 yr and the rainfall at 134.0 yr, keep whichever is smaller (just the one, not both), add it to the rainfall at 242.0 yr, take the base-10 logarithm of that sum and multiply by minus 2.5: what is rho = -3.15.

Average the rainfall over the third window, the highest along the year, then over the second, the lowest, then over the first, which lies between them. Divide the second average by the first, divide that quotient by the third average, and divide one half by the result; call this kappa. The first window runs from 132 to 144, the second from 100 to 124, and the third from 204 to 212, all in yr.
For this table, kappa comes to 5.2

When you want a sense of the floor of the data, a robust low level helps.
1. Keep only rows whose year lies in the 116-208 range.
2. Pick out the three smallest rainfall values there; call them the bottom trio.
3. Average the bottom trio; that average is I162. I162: 8.92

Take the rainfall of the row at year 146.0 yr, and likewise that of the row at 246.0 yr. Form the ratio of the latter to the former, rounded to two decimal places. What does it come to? 1.01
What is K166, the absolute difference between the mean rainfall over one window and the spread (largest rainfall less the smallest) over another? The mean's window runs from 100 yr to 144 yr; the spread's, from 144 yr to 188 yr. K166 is 6.6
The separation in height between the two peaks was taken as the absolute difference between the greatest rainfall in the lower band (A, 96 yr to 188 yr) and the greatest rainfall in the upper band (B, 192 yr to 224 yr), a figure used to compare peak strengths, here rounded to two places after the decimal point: 1.70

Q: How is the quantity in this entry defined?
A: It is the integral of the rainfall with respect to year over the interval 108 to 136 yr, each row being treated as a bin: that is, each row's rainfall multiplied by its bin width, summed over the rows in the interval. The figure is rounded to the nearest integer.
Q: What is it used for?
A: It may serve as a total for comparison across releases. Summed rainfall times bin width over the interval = 242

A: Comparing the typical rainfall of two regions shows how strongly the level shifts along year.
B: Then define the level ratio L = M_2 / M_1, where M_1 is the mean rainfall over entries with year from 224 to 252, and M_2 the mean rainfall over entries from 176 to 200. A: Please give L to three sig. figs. 1.06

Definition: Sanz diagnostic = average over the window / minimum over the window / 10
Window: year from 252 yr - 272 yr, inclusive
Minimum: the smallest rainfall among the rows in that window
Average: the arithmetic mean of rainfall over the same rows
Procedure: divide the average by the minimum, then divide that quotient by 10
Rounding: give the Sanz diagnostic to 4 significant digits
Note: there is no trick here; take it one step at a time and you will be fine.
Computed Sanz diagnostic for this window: 0.1059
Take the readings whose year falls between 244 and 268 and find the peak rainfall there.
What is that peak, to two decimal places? 10.90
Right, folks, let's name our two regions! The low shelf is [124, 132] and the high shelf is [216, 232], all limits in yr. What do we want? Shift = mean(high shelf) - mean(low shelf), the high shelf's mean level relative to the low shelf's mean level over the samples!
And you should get 0.23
